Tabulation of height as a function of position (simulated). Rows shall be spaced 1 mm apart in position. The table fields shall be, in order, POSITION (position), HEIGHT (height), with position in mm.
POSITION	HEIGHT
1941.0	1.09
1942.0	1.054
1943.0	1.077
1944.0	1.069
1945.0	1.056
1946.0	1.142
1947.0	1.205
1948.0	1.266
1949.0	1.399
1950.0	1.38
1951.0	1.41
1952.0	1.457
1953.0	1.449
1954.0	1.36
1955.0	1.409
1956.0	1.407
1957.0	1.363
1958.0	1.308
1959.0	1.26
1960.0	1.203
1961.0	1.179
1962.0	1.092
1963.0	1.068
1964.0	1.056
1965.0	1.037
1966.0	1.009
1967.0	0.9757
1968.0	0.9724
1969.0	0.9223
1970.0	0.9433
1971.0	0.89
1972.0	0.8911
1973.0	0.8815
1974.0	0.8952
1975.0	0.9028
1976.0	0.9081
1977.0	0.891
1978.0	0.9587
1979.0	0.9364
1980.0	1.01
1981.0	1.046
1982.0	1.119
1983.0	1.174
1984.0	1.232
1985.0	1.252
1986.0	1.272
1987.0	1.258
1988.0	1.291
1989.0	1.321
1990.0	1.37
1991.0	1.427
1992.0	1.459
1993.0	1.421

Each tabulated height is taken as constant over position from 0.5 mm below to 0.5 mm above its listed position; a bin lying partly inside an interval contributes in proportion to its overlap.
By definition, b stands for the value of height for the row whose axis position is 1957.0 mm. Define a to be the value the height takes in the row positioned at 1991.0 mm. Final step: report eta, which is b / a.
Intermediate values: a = 1.427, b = 1.363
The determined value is 0.96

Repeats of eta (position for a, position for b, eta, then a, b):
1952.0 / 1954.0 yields 0.93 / 1.457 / 1.36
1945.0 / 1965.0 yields 0.98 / 1.056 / 1.037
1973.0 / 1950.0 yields 1.57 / 0.8815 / 1.38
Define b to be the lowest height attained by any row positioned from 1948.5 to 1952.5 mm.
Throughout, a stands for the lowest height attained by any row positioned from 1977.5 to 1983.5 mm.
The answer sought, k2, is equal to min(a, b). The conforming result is 0.94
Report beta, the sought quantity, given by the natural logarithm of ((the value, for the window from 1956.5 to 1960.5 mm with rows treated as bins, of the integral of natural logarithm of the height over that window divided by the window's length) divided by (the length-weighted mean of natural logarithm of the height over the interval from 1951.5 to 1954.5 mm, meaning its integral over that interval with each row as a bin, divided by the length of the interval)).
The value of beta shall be -0.3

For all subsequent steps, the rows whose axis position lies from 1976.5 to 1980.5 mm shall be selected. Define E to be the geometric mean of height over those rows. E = 0.95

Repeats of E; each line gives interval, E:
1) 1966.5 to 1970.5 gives 0.95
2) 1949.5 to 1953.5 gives 1.42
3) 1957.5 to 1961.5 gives 1.24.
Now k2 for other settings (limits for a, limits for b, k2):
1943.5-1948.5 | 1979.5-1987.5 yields 1.01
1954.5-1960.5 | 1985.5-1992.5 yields 1.20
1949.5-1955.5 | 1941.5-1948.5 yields 1.05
